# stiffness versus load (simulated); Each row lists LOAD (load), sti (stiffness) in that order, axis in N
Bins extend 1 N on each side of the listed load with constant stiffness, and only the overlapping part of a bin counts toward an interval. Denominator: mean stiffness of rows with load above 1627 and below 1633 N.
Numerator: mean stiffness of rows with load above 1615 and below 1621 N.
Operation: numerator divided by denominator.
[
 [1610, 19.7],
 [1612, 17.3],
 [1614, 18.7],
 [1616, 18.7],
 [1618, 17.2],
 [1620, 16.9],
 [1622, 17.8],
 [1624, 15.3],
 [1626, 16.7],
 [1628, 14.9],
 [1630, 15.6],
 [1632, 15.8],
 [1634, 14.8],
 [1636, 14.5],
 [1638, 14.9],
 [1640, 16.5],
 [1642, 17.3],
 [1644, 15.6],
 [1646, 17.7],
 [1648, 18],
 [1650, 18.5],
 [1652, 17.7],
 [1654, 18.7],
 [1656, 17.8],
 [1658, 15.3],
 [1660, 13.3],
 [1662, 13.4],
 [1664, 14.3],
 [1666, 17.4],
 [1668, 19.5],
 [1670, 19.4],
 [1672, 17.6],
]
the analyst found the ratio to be 1.14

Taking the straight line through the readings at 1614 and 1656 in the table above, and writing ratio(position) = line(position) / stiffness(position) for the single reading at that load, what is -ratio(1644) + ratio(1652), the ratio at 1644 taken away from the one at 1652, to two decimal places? -0.15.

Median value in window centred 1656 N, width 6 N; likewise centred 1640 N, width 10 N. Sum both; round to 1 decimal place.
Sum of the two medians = 33.4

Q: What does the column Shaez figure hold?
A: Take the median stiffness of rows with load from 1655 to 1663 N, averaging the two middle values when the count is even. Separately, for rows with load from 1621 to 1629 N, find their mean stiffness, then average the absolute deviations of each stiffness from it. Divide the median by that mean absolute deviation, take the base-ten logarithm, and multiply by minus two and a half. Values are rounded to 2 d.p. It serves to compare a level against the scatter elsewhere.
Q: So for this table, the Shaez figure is -2.81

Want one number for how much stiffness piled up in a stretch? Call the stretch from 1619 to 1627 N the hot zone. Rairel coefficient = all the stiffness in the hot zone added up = 67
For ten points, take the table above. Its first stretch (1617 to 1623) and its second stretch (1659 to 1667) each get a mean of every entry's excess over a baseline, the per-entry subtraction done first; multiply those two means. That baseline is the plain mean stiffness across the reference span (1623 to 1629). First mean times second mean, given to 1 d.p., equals -1.7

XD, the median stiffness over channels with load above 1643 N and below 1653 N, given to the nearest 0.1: 17.7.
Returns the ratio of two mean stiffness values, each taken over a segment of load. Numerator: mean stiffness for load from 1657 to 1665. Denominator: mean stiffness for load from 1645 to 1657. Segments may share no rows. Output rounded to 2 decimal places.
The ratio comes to 0.78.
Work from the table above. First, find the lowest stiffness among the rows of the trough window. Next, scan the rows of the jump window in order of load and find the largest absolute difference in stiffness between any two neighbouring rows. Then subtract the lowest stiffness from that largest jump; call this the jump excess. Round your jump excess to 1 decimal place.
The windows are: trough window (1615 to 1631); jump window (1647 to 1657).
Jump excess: -13.9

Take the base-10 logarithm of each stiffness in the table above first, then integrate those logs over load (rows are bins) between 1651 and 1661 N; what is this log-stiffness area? 12.2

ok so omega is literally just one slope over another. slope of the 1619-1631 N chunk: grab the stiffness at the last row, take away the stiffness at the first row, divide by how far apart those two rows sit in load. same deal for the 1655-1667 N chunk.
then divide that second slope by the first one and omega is 0.3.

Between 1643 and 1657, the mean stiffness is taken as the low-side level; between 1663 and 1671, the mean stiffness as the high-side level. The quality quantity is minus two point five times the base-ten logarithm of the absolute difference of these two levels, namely 3.0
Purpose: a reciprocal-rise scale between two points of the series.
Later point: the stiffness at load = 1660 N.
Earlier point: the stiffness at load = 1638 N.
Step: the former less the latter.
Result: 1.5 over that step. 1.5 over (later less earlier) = -0.9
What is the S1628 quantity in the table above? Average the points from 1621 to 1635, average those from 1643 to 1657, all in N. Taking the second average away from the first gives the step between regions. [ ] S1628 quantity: -1.9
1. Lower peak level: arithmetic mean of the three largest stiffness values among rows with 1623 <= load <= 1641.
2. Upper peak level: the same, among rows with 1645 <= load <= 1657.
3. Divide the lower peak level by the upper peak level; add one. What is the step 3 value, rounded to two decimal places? 1.89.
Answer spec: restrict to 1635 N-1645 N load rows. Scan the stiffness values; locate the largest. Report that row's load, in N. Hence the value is 1642 N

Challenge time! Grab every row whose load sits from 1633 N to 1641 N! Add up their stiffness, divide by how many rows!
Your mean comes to 15.2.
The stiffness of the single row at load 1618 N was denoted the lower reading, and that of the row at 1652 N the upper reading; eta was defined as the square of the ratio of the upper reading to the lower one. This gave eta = 1.06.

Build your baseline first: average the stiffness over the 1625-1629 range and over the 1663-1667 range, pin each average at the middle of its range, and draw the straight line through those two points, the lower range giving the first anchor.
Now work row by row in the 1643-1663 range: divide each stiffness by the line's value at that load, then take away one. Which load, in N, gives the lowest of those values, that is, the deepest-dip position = 1660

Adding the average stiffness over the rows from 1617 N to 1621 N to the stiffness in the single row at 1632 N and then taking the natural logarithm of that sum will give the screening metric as 3.49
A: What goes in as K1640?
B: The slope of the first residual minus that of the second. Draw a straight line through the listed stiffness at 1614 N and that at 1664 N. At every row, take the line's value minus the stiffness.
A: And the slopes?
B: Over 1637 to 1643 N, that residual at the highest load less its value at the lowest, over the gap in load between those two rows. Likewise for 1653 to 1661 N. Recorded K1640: -1.5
